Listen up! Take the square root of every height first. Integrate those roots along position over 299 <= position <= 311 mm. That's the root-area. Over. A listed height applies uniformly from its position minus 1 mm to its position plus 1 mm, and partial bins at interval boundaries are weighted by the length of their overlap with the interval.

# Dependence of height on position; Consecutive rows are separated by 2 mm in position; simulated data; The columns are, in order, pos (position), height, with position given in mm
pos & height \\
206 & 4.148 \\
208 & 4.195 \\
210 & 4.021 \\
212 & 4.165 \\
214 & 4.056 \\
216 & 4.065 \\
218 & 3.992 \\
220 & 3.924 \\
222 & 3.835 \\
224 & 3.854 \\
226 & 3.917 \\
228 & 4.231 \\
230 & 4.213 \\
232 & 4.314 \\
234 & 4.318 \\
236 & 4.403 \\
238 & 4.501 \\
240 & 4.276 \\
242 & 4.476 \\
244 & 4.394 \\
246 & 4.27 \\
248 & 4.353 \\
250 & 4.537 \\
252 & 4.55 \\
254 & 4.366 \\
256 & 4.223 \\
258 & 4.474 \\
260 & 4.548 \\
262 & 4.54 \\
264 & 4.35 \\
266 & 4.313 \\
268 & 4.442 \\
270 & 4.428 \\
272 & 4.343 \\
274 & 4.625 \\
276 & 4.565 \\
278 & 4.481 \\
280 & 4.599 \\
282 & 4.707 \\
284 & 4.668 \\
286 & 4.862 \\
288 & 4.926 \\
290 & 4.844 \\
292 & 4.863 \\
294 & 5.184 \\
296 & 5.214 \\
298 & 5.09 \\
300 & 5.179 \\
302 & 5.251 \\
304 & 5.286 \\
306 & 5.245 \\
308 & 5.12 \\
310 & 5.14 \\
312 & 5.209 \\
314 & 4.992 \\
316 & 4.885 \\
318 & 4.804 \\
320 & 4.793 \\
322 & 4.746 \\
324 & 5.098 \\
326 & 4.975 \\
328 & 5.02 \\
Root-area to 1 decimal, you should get 27.4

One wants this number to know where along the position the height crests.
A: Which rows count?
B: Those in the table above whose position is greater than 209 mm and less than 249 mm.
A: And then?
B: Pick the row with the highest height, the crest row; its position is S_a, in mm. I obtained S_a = 238 mm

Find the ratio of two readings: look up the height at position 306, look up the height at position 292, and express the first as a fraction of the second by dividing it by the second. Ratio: 1.08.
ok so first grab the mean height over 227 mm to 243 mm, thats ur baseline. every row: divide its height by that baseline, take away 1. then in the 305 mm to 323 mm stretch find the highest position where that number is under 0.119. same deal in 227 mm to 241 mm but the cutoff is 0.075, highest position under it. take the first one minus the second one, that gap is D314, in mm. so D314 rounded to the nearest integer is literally 82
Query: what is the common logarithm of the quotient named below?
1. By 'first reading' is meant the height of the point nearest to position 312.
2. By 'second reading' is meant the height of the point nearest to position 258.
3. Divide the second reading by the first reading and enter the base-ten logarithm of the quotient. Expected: -0.07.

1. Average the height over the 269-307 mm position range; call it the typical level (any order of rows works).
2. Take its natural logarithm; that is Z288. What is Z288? 1.58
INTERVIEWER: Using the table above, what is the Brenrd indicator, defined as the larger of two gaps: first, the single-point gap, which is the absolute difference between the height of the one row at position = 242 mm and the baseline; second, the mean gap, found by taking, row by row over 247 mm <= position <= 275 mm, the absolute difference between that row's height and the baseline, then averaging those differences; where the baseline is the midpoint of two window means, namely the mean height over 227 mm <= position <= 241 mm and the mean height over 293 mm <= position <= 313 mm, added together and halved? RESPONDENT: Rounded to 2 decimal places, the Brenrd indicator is 0.32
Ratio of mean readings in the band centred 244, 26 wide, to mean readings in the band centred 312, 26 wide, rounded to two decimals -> 0.87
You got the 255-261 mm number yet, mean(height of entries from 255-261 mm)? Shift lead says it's 4.4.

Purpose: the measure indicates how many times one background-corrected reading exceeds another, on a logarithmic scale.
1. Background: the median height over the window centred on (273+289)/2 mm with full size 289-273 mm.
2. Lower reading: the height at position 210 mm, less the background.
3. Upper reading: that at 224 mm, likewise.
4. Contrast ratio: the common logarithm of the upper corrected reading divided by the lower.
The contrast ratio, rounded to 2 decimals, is 0.10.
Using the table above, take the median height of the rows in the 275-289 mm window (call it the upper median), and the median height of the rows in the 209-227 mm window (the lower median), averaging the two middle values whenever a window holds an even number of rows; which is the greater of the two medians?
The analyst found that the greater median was 4.67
